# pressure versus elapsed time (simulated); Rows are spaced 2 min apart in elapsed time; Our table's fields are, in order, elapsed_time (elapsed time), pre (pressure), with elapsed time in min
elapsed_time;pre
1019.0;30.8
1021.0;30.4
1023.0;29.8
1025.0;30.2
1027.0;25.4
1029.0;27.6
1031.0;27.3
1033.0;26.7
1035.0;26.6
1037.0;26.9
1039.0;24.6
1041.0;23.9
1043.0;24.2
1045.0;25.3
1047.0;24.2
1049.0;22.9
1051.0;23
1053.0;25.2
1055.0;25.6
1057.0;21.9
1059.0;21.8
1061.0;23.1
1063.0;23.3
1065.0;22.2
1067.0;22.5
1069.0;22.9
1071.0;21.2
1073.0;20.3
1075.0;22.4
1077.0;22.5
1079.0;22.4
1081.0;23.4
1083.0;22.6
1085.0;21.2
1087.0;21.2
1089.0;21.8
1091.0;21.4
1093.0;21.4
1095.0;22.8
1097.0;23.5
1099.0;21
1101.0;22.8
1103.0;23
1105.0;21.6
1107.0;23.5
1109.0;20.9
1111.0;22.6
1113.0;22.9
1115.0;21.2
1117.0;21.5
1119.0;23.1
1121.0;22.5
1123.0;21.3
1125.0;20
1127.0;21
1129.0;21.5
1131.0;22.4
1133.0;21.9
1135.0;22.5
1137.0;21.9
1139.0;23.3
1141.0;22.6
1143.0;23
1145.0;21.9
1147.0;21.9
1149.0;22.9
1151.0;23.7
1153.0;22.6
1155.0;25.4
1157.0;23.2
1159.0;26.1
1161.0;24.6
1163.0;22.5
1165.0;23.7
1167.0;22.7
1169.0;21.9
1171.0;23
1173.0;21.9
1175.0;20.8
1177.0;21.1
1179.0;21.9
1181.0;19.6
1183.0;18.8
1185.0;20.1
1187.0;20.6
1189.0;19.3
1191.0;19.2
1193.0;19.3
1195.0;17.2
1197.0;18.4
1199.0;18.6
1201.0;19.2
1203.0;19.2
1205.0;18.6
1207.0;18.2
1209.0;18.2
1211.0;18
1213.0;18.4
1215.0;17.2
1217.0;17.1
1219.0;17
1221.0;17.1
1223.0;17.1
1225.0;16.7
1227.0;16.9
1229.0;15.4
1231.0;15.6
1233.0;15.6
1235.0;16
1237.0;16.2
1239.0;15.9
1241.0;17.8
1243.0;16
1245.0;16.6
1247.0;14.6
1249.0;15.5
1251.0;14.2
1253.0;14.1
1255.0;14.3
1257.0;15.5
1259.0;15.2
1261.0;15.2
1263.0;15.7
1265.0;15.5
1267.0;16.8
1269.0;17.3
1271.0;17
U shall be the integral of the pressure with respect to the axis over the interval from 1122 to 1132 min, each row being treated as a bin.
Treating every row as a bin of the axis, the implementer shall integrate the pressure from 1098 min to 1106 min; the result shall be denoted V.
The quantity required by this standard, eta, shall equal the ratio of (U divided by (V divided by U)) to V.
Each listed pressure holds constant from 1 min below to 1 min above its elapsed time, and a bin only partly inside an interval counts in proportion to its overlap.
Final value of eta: 1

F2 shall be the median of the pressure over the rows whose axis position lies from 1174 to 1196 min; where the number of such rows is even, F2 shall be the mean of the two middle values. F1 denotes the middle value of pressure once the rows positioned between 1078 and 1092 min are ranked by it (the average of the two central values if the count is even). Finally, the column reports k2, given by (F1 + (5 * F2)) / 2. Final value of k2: 60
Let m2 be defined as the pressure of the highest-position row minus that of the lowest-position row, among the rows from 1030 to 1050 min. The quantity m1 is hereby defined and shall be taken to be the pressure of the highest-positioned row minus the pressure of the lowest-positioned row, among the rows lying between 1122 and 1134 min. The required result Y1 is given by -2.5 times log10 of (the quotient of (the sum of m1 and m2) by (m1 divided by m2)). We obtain -3.61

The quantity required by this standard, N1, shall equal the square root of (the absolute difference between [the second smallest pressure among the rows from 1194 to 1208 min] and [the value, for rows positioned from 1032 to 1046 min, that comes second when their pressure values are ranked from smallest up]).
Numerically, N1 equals 2.4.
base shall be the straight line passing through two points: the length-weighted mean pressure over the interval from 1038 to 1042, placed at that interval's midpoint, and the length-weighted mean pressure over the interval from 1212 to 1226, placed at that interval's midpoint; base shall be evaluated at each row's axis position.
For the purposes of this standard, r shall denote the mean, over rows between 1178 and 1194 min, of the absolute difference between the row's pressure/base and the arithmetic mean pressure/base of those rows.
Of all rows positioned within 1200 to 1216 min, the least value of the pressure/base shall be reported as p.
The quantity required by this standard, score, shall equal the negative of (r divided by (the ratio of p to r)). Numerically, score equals -0.0014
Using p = 0.989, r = 0.037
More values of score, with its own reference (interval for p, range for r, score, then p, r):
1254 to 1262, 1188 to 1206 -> -0.0008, 0.904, 0.026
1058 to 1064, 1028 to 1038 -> -0.0001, 0.927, 0.011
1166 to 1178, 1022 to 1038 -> -0.0017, 1.097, 0.044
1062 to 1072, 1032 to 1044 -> -0.0023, 0.920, 0.046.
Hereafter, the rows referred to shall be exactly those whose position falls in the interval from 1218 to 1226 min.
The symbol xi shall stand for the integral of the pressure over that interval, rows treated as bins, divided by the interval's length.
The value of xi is 17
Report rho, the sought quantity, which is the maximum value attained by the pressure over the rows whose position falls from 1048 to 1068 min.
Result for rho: 25.6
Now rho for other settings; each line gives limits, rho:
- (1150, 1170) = 26.1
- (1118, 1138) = 23.1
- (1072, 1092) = 23.4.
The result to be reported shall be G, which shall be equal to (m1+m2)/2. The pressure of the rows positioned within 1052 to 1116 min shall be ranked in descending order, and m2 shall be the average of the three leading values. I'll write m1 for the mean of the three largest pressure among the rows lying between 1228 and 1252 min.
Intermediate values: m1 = 16.9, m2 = 25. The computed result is 20.8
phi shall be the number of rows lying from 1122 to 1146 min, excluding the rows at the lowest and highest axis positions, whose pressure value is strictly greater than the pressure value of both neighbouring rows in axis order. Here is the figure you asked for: 4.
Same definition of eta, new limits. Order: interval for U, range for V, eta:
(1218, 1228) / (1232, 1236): 7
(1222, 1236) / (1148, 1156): 1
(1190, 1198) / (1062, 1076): 0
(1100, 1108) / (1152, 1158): 2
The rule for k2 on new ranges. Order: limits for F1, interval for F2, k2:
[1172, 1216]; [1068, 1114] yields 66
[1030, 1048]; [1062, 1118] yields 69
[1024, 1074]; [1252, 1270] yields 51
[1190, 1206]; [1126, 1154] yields 66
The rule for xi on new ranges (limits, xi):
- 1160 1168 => 23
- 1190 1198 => 19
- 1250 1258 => 15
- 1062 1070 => 23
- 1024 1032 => 28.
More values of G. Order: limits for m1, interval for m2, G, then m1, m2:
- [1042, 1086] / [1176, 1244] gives 23.3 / 25.4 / 21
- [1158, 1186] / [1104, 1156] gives 24.5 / 24.8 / 24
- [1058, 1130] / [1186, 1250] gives 21.6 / 23.5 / 20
